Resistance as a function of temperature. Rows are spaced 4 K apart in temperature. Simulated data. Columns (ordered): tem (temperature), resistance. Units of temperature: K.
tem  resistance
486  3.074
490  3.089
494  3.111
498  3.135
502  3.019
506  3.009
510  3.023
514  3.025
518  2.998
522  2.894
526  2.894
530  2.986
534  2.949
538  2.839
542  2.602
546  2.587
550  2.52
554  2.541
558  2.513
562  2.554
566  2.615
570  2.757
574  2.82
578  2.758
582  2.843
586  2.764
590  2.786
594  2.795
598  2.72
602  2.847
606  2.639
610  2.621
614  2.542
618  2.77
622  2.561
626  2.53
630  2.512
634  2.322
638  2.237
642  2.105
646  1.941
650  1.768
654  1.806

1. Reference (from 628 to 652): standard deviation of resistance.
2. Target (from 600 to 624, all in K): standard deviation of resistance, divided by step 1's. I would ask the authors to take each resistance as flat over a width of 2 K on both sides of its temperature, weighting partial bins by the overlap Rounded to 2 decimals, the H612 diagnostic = 0.45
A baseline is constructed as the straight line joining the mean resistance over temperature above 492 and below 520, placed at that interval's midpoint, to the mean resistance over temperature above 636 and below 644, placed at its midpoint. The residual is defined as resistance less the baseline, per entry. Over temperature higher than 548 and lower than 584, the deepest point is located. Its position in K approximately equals 550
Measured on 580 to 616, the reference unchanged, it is 614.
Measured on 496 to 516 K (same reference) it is 502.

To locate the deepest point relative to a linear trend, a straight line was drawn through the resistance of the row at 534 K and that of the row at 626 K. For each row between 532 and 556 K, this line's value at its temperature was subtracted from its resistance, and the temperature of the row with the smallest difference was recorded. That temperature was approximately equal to 550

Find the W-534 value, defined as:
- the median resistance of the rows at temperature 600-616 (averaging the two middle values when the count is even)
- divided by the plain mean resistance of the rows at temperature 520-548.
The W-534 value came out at 0.93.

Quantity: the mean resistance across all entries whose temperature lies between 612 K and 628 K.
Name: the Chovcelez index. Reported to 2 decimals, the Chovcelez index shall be 2.60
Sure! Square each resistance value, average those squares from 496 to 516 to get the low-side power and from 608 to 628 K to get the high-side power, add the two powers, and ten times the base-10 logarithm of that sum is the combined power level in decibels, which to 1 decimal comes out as 12.1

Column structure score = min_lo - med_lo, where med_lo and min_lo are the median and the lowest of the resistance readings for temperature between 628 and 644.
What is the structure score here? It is -0.17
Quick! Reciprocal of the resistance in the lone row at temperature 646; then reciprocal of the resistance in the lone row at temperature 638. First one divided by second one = 1.15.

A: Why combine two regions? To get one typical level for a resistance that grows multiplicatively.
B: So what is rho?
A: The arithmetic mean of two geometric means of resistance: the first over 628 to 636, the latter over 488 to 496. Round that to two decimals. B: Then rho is 2.76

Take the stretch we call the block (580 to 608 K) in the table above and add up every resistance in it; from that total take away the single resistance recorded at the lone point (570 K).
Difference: 16.6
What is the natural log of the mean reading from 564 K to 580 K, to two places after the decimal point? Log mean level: 1.01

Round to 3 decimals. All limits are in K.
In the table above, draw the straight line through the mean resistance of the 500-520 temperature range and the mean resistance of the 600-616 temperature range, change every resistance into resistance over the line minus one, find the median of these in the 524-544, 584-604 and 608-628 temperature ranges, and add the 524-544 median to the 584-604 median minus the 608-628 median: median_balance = 0.020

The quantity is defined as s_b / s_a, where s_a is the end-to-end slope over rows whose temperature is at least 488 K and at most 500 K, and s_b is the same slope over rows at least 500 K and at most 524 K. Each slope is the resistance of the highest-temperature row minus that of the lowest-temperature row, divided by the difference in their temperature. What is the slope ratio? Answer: -1.1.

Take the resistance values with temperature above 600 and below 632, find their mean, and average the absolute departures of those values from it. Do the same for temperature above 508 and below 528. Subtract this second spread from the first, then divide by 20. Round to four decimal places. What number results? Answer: 0.0017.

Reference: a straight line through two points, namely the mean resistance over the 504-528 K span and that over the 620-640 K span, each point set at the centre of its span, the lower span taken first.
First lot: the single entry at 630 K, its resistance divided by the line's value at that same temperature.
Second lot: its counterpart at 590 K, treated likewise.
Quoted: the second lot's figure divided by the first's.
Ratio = 1.03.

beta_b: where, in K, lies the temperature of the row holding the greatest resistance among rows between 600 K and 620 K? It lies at 602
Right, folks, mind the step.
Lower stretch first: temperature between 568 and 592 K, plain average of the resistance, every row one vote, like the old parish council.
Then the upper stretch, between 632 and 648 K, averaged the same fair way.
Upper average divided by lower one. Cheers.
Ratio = 0.77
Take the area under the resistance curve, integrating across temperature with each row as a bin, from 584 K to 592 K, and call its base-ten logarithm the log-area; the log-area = 1.35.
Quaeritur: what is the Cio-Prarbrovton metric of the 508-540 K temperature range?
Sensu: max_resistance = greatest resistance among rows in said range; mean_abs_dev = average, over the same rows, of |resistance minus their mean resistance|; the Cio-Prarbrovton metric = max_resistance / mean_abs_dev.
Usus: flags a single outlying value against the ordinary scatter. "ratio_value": 53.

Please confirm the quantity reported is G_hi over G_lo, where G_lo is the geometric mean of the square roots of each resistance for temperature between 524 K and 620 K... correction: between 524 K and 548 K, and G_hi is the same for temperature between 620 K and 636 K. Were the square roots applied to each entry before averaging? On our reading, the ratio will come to 0.94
